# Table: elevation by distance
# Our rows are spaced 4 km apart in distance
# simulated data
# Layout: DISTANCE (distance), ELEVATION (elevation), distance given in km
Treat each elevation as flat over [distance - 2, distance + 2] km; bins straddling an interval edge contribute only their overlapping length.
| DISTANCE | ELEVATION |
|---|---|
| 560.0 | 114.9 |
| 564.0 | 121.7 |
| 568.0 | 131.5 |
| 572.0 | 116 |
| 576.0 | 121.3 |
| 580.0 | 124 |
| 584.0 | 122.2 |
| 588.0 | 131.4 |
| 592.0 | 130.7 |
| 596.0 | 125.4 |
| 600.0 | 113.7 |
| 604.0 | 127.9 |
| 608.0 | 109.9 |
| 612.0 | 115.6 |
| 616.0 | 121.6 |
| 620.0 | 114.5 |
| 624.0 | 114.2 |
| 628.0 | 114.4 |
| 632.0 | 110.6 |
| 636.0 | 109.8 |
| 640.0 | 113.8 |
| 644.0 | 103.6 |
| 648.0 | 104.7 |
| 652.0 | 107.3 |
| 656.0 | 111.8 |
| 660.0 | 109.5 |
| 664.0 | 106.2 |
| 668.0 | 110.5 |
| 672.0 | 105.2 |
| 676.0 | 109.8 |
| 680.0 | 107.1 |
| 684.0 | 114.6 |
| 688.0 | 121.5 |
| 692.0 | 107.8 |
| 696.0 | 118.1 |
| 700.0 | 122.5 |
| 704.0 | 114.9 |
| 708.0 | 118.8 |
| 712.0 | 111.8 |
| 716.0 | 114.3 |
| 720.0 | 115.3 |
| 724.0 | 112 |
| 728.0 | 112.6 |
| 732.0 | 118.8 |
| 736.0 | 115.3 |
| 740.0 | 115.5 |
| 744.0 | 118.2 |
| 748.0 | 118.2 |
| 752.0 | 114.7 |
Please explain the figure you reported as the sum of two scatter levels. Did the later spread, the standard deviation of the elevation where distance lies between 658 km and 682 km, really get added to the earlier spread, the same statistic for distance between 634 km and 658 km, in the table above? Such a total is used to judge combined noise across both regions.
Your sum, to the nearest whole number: 6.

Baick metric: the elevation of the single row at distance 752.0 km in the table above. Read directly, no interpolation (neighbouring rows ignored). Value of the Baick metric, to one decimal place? 114.7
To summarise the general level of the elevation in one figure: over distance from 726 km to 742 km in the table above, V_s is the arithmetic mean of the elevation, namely 116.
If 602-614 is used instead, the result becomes 118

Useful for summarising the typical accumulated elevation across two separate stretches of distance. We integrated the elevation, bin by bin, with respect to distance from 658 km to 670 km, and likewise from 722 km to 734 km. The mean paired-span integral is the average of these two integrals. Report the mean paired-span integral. 1339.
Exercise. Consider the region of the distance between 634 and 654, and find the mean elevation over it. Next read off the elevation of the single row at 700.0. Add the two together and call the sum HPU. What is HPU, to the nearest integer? 230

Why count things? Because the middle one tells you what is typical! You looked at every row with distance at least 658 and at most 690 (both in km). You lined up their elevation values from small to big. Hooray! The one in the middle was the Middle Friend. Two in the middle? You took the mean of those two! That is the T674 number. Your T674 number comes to 110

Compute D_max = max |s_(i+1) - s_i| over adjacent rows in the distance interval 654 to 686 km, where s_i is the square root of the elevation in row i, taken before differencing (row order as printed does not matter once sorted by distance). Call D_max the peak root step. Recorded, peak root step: 0.356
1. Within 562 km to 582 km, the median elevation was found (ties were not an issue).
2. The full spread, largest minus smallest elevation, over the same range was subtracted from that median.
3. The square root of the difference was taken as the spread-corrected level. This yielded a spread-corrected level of 10.3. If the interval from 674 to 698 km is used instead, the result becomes 9.9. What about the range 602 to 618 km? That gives 10.0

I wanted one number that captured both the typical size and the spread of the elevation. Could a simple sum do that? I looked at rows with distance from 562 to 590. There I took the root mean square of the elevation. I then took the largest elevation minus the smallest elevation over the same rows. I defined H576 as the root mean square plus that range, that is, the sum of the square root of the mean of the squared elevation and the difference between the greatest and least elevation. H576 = 140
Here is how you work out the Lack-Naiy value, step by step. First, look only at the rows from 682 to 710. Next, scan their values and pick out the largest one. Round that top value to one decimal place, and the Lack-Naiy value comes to 122.5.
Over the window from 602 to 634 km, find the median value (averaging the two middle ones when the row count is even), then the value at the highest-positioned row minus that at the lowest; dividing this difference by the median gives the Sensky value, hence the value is -0.15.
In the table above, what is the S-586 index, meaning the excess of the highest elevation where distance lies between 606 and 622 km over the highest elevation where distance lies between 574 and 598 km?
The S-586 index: -10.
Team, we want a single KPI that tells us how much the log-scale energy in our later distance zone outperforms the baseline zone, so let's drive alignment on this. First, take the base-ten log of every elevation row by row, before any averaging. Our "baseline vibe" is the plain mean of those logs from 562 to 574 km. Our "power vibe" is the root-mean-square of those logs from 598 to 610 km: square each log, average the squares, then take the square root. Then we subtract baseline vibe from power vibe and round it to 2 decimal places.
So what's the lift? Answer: -0.02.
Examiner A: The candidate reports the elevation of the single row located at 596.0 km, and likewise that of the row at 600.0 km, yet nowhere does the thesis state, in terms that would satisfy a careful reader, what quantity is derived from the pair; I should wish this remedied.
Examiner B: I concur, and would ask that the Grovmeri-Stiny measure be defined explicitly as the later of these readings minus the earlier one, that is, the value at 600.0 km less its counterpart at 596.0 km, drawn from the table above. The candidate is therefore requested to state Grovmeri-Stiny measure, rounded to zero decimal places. -12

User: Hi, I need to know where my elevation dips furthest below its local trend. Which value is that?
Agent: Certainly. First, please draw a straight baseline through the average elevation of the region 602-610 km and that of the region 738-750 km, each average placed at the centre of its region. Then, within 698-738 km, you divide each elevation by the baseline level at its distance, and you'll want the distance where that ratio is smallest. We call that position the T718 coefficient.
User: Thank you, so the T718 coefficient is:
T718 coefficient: 712.0 km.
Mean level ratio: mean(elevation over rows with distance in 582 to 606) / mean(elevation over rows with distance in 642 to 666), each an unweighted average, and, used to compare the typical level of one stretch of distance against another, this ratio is 1.17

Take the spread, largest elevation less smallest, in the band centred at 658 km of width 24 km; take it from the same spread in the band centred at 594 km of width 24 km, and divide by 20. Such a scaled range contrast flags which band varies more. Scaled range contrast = 0.53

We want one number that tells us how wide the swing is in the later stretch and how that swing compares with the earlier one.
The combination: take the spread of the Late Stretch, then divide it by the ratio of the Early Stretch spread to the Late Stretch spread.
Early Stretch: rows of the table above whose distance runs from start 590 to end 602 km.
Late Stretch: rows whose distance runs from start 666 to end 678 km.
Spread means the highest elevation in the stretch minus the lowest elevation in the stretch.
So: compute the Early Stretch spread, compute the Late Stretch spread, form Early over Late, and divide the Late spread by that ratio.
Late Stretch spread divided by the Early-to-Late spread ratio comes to 1.7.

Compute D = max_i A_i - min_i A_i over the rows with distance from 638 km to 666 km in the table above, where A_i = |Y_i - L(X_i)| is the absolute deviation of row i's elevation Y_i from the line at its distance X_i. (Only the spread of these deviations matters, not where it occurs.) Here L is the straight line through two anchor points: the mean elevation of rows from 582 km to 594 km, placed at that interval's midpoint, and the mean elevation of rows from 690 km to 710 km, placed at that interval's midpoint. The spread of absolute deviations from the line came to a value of 9.8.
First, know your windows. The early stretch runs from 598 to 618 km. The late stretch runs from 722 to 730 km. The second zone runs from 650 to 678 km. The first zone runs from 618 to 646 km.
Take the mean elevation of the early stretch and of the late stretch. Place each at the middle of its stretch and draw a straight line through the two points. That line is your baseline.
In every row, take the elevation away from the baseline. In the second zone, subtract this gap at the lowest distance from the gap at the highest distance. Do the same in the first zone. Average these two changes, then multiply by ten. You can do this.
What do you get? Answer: 31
